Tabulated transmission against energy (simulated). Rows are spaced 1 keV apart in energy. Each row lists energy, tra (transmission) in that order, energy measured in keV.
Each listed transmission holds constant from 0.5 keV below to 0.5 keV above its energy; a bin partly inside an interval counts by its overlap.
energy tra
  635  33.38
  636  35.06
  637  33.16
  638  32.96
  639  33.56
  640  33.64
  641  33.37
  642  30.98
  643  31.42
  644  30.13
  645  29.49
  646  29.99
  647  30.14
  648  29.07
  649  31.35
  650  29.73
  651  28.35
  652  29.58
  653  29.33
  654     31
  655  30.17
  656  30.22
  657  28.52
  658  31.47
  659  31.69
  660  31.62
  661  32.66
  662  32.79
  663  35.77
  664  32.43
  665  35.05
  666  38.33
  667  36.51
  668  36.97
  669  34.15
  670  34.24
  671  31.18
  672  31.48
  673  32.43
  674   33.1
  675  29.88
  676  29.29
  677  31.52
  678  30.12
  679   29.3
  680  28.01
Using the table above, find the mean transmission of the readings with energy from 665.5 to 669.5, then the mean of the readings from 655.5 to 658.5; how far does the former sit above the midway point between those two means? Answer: 3.2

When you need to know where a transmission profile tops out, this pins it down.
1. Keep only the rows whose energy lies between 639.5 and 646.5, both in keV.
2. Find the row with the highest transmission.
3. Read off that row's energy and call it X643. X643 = 640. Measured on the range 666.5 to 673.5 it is 668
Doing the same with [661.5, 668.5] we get 666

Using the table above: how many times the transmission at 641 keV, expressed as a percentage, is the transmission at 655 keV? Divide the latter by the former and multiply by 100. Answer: 90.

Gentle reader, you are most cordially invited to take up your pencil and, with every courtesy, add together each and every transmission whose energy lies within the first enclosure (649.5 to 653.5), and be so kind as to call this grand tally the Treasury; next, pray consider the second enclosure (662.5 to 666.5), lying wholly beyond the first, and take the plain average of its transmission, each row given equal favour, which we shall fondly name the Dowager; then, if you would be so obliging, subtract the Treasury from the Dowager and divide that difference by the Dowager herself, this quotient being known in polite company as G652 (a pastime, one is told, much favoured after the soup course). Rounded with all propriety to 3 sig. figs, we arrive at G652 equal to -2.31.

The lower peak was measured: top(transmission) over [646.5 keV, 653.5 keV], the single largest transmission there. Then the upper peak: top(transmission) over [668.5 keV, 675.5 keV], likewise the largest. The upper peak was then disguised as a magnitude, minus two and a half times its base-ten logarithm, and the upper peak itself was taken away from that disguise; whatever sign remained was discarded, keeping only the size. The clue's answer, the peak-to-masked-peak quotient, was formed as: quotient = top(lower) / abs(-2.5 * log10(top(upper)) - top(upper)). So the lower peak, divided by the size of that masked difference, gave 0.82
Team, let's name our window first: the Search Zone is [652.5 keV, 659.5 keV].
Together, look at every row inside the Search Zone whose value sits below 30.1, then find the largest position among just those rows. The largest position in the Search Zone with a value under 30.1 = 657 keV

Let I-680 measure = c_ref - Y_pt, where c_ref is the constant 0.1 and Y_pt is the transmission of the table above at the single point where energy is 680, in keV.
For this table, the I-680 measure -27.9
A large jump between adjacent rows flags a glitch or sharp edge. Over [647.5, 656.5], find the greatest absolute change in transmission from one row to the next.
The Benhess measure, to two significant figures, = 2.3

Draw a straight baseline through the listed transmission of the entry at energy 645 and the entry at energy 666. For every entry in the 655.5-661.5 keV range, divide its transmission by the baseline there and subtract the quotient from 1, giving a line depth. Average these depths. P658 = 0.118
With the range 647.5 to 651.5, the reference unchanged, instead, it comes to 0.056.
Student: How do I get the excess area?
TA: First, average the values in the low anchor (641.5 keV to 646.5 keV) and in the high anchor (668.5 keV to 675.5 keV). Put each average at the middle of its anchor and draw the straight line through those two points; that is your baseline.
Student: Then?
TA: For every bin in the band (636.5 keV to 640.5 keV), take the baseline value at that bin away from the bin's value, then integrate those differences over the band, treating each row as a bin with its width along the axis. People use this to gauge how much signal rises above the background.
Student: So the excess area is 13.2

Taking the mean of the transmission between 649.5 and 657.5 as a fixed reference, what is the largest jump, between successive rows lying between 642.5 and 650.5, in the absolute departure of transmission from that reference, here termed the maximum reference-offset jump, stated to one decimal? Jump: 1.6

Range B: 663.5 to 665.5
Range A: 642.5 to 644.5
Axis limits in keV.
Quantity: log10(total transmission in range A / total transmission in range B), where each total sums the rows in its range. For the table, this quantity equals -0.04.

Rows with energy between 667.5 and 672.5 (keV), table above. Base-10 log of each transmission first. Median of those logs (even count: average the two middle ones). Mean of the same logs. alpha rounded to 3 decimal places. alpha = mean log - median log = -0.008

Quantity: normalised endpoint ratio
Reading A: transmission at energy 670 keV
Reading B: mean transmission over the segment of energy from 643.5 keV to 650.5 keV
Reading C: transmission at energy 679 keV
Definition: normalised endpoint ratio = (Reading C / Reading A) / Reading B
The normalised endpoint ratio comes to 0.029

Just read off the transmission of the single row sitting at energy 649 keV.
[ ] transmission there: 31.35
